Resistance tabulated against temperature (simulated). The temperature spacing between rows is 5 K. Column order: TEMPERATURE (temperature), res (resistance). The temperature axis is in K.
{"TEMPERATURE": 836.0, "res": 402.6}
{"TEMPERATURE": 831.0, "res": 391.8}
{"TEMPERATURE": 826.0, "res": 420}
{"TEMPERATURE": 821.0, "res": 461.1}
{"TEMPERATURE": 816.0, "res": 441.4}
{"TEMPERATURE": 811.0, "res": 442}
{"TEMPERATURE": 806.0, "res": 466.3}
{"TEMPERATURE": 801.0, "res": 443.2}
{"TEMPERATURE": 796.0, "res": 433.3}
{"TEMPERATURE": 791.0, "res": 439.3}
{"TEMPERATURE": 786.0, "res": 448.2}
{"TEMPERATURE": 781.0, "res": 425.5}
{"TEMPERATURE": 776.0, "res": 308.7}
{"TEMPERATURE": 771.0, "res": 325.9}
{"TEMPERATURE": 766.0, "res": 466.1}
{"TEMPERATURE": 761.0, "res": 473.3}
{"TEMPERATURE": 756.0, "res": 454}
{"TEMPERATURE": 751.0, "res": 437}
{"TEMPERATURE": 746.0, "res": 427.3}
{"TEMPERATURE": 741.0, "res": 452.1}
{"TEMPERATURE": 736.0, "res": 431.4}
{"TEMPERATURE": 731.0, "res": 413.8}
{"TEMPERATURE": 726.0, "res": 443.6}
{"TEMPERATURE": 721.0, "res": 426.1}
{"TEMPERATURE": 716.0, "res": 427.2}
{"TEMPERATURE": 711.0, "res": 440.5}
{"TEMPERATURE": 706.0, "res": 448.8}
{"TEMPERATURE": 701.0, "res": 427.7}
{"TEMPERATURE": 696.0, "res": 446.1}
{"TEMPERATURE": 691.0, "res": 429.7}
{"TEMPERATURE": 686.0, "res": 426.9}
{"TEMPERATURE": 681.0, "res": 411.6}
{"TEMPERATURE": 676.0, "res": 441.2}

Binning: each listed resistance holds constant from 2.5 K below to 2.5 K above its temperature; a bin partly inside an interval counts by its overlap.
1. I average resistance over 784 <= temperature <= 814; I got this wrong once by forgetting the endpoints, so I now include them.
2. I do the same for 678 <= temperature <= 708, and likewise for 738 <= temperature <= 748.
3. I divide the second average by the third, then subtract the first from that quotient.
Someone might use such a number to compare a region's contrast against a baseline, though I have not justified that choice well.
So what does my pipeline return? -444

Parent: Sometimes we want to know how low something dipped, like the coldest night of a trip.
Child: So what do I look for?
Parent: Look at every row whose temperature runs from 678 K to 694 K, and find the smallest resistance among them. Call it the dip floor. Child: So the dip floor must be 411.6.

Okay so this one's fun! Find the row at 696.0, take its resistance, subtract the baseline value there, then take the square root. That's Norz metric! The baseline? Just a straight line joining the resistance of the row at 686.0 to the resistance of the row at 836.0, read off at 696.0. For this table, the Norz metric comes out 4.6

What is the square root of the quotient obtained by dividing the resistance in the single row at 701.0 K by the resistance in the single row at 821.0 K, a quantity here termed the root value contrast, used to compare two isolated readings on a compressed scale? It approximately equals 0.96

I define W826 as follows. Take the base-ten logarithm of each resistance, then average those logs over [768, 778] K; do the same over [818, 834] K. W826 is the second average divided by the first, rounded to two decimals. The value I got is 1.05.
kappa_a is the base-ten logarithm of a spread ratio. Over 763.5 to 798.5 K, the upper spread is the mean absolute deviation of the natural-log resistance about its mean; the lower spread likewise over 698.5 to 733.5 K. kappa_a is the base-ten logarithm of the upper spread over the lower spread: 0.8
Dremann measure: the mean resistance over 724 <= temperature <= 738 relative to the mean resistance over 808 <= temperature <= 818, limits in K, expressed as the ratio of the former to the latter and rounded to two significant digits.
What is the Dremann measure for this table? 0.97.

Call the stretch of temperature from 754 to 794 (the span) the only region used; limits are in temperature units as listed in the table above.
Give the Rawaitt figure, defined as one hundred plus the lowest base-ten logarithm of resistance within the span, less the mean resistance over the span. -315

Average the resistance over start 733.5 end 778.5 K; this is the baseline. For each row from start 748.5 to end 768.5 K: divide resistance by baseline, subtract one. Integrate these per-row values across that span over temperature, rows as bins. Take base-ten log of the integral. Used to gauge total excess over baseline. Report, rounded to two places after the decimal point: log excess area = 0.26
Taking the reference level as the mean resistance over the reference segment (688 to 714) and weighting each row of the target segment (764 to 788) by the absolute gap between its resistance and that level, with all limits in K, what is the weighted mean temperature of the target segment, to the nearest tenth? 773.7 K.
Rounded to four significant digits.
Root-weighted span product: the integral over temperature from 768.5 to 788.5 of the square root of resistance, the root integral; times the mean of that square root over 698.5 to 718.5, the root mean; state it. 8083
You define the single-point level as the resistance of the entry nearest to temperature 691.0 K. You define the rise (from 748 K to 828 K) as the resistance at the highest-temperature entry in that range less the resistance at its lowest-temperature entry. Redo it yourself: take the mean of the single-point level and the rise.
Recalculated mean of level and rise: 206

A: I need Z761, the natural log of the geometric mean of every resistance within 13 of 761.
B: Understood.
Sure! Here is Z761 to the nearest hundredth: 6.06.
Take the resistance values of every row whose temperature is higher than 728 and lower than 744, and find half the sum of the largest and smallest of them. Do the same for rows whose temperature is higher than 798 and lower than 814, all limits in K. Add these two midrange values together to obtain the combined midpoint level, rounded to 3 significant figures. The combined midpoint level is 887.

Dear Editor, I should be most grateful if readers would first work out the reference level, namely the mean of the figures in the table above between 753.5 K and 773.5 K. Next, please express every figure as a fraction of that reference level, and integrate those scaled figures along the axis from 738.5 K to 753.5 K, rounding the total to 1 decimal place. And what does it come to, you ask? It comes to 15.3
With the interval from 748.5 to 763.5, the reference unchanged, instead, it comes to 15.9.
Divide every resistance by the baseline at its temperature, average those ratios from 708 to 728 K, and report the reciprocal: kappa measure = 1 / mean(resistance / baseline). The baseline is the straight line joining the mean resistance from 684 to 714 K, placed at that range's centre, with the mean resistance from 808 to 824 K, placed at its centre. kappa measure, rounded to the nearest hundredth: 1.01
